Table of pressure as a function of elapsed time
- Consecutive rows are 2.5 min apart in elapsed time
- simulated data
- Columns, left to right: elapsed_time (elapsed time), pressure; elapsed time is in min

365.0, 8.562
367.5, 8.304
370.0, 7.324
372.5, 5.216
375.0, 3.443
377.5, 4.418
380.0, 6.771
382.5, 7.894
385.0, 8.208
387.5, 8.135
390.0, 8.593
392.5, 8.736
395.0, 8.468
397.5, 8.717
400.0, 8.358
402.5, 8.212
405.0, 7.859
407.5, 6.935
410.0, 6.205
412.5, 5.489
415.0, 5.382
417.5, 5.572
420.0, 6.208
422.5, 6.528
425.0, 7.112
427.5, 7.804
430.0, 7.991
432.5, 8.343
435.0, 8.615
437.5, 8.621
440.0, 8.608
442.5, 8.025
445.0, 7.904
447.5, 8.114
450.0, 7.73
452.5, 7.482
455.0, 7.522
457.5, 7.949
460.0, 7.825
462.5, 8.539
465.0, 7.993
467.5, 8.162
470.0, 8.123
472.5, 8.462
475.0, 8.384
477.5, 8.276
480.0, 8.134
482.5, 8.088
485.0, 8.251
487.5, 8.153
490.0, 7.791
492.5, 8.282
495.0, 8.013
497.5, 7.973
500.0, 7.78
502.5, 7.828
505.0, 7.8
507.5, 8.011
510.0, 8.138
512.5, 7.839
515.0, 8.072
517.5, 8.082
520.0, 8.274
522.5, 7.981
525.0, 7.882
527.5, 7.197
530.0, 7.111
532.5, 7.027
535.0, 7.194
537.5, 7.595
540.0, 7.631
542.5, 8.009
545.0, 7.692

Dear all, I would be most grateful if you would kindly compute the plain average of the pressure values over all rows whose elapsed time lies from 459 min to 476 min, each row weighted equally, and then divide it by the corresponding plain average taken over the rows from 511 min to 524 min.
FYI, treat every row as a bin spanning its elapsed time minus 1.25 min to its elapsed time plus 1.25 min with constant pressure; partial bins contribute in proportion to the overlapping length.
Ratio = 1.0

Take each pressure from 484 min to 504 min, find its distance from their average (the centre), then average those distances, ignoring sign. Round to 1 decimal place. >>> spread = 0.2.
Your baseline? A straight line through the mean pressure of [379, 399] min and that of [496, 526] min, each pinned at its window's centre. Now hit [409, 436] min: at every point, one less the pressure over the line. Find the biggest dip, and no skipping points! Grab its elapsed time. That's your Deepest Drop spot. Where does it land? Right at 415.0 min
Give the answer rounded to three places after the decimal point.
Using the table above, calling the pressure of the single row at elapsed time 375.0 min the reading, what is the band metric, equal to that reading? 3.443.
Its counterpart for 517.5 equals 8.082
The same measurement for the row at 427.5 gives 7.804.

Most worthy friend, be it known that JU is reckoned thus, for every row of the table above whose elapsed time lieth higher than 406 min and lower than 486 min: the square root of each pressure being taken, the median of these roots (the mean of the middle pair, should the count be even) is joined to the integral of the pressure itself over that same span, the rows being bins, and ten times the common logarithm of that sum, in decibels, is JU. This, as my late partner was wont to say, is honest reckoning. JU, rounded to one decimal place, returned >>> 27.9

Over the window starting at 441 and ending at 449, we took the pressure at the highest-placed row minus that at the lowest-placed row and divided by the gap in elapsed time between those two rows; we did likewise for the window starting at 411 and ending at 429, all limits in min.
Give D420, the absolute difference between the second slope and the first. 0.14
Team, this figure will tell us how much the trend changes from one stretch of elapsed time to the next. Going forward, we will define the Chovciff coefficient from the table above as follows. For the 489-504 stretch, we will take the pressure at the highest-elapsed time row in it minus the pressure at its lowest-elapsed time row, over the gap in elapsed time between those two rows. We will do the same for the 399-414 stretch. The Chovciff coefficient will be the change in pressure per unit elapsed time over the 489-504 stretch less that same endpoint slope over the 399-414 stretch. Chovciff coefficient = 0.23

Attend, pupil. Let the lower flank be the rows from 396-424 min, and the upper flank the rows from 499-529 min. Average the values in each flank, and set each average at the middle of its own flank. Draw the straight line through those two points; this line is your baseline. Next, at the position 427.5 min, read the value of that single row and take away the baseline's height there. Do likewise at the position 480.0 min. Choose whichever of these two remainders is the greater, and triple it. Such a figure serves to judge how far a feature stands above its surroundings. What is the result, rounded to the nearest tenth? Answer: 2.3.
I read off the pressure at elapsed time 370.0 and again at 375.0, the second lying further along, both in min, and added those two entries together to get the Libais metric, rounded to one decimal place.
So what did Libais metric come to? 10.8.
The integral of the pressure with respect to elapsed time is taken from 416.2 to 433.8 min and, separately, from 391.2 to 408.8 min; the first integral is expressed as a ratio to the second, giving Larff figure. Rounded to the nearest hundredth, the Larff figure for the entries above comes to 0.87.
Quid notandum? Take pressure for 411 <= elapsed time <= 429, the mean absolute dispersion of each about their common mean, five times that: 3.6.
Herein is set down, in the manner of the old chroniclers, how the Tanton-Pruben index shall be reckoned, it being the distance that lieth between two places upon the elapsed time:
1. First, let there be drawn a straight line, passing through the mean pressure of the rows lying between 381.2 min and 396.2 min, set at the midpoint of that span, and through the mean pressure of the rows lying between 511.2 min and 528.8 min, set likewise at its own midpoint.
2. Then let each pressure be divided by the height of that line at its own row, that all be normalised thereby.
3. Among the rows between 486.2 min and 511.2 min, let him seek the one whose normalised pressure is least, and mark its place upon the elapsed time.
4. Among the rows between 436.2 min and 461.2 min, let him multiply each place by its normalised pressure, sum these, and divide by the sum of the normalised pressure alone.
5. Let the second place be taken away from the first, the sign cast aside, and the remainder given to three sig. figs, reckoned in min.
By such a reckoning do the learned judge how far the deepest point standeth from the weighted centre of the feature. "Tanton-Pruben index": 41.5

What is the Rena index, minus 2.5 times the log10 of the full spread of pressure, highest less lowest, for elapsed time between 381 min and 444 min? -1.3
